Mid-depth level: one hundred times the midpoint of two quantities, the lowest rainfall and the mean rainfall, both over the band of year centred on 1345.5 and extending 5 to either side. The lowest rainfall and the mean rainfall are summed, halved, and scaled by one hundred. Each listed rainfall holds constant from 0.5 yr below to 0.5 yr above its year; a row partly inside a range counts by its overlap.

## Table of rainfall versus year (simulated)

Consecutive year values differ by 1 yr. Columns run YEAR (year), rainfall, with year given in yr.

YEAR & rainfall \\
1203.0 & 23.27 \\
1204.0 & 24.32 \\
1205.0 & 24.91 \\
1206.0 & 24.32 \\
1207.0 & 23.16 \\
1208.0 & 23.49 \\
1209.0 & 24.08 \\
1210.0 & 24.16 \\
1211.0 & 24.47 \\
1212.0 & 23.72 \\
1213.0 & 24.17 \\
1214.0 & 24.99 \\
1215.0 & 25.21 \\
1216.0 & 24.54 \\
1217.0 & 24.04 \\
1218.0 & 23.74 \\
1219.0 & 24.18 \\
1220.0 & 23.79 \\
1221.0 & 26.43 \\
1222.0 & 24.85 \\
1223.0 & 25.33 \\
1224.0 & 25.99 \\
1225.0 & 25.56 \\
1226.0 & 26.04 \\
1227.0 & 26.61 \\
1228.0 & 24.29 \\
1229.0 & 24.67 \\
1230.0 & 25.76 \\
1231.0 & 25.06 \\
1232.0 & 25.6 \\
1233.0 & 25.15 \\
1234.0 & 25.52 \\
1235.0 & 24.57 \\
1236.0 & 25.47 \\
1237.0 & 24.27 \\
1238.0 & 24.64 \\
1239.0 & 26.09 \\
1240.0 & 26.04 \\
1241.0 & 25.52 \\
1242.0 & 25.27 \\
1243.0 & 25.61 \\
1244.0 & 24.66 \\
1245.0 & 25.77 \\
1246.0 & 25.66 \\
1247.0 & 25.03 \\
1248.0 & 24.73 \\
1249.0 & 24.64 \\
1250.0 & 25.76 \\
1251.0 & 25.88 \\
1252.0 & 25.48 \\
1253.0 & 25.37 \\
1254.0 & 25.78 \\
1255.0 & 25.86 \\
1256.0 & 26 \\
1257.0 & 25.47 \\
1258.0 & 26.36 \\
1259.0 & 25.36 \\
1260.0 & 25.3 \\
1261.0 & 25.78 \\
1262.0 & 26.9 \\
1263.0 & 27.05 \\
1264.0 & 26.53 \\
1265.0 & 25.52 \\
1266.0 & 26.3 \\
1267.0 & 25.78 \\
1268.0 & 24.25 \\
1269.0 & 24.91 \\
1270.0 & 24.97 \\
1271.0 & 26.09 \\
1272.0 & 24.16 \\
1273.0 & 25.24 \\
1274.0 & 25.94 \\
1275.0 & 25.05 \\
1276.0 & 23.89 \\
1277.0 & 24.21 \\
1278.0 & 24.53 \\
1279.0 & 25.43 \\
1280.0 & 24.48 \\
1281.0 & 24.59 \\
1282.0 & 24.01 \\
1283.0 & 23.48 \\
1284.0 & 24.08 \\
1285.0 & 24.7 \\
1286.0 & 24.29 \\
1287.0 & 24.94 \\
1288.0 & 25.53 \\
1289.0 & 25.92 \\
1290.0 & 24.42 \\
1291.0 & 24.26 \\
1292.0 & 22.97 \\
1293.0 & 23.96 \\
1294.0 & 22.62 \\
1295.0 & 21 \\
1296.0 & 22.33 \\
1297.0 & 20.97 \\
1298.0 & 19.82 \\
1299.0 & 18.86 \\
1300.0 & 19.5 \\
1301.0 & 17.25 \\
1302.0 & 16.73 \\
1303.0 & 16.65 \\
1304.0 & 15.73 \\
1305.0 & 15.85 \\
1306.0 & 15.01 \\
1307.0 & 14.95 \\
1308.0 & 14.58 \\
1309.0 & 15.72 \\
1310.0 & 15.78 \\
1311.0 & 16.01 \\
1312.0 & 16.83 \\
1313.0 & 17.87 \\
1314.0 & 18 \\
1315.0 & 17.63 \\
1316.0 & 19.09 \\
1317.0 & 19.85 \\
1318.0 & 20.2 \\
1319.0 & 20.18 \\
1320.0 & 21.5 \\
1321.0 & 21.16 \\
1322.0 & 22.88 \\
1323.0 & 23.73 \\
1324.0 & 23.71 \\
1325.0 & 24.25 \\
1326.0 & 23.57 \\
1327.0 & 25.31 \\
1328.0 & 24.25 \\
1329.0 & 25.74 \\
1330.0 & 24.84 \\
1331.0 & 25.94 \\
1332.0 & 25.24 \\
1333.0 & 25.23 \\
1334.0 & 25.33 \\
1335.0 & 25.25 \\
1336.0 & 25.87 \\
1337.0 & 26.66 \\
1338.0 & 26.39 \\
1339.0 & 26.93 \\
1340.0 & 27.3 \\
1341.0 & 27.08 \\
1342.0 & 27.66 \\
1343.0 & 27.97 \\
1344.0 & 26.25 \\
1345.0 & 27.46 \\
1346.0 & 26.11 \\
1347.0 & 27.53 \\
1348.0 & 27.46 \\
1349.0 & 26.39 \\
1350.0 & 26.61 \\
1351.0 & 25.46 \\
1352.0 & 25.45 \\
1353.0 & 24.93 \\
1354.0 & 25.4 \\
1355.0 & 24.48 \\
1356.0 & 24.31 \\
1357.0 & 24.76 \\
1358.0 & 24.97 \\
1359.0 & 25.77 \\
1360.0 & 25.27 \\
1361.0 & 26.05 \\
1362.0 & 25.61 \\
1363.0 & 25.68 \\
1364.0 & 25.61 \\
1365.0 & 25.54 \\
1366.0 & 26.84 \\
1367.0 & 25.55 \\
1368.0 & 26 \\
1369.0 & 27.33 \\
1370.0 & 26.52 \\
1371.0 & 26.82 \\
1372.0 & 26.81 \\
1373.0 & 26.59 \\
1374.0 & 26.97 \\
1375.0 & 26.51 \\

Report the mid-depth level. 2658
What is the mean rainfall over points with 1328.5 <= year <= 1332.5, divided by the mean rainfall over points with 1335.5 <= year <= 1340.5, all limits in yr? 0.96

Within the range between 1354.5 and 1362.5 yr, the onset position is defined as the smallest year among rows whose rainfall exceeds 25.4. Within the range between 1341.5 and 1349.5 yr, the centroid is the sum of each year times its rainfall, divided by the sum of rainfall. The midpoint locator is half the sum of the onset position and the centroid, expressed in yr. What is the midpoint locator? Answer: 1352.2 yr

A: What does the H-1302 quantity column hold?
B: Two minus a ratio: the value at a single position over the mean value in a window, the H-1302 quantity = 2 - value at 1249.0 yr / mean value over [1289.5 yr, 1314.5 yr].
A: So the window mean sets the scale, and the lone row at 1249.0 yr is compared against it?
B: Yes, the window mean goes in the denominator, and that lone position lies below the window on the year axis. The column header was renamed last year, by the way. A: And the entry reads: 0.68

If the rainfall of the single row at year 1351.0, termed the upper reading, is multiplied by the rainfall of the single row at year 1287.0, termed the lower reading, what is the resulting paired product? 635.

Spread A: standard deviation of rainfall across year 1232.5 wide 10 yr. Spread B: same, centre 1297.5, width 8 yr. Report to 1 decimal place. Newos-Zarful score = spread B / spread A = 3.2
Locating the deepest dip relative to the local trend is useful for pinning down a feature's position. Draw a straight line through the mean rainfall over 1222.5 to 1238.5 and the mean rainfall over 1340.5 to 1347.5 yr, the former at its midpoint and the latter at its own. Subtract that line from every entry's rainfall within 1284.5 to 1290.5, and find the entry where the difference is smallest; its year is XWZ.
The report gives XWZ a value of 1286.0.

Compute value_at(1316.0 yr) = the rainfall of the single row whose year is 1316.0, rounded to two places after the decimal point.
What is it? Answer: 19.09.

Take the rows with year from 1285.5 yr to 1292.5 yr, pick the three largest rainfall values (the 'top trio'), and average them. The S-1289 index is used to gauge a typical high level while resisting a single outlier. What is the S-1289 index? 25.5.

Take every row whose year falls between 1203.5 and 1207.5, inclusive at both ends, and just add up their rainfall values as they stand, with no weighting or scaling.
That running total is 97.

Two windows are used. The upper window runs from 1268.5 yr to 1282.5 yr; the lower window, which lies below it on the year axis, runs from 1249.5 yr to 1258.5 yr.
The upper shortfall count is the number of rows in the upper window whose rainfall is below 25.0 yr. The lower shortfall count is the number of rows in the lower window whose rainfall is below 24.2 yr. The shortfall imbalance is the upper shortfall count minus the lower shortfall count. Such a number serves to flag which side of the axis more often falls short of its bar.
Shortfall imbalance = 9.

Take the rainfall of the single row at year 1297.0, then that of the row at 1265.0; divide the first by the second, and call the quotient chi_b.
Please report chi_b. 0.82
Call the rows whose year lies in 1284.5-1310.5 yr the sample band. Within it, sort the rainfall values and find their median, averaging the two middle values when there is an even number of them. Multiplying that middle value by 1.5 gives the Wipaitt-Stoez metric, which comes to 30.6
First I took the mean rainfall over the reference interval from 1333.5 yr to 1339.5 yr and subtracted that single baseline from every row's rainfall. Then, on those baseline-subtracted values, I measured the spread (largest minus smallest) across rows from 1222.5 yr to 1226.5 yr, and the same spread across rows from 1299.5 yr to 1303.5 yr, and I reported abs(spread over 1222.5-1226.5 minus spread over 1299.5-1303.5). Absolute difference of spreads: 2.14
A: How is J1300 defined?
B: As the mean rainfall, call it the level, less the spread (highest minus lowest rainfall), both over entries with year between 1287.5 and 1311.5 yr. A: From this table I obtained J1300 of 8.1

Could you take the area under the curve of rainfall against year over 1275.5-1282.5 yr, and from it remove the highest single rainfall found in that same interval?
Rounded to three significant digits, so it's 146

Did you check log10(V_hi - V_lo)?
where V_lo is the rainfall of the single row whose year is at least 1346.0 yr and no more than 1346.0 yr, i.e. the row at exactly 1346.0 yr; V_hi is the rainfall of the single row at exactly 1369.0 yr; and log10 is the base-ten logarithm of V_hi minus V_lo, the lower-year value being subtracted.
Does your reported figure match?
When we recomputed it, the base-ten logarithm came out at 0.1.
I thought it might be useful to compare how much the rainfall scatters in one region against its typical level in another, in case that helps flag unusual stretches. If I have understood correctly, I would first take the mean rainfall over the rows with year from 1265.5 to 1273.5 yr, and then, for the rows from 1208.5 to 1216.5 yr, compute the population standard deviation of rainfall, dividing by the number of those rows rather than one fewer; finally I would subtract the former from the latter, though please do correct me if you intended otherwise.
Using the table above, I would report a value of -24.8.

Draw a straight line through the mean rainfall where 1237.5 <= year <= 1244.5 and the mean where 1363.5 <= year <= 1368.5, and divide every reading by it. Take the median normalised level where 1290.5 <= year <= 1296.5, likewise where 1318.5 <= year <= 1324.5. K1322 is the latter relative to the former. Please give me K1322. 1.0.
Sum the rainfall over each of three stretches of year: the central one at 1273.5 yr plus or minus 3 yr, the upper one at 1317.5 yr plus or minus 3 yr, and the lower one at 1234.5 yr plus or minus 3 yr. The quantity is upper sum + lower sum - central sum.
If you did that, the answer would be 119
